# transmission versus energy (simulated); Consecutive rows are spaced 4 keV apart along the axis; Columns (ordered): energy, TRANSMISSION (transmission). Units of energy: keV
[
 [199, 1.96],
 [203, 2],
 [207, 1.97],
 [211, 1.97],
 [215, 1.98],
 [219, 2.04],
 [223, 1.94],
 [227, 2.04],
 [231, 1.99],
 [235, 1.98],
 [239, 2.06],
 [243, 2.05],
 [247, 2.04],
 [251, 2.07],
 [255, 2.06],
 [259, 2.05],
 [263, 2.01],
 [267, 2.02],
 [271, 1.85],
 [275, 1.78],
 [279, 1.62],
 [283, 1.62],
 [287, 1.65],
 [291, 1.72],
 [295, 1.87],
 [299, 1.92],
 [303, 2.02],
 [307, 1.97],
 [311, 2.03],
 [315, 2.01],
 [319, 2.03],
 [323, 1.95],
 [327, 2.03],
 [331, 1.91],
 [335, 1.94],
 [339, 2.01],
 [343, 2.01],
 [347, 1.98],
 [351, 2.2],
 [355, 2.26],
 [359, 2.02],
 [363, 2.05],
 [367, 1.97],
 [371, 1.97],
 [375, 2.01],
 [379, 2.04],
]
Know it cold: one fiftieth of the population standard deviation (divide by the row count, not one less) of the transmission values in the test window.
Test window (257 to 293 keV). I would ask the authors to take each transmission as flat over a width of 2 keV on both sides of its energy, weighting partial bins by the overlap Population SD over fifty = 0.0033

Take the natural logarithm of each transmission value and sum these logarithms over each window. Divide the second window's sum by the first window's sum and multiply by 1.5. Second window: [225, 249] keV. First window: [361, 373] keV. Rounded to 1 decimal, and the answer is 3.1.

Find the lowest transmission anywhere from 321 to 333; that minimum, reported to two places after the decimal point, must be 1.91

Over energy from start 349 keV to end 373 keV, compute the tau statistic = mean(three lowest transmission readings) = 1.987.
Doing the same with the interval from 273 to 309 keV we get 1.630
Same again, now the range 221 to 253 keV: 1.970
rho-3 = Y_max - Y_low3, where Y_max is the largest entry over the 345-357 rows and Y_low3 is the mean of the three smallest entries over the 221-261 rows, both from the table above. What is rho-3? 0.29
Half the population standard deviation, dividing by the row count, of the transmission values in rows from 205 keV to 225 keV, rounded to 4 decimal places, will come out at 0.0164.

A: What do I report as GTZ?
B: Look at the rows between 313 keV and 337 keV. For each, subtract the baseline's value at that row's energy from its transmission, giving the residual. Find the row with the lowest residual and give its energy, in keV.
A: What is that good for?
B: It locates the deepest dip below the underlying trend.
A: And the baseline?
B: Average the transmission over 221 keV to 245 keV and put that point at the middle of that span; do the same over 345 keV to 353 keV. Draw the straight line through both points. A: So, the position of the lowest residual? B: 331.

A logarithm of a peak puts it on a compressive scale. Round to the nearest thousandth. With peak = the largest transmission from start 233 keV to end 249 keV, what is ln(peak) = 0.723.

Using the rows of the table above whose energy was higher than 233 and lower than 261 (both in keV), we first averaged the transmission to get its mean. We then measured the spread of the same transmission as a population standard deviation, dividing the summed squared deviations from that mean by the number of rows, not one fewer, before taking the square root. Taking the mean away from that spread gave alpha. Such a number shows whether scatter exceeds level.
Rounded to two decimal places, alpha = -2.02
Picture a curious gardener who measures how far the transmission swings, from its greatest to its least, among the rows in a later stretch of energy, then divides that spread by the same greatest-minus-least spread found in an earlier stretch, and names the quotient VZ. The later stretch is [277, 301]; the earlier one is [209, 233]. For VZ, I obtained 3.0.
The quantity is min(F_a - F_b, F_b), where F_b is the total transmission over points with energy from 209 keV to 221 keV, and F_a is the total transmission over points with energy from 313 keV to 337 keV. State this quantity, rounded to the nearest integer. 6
